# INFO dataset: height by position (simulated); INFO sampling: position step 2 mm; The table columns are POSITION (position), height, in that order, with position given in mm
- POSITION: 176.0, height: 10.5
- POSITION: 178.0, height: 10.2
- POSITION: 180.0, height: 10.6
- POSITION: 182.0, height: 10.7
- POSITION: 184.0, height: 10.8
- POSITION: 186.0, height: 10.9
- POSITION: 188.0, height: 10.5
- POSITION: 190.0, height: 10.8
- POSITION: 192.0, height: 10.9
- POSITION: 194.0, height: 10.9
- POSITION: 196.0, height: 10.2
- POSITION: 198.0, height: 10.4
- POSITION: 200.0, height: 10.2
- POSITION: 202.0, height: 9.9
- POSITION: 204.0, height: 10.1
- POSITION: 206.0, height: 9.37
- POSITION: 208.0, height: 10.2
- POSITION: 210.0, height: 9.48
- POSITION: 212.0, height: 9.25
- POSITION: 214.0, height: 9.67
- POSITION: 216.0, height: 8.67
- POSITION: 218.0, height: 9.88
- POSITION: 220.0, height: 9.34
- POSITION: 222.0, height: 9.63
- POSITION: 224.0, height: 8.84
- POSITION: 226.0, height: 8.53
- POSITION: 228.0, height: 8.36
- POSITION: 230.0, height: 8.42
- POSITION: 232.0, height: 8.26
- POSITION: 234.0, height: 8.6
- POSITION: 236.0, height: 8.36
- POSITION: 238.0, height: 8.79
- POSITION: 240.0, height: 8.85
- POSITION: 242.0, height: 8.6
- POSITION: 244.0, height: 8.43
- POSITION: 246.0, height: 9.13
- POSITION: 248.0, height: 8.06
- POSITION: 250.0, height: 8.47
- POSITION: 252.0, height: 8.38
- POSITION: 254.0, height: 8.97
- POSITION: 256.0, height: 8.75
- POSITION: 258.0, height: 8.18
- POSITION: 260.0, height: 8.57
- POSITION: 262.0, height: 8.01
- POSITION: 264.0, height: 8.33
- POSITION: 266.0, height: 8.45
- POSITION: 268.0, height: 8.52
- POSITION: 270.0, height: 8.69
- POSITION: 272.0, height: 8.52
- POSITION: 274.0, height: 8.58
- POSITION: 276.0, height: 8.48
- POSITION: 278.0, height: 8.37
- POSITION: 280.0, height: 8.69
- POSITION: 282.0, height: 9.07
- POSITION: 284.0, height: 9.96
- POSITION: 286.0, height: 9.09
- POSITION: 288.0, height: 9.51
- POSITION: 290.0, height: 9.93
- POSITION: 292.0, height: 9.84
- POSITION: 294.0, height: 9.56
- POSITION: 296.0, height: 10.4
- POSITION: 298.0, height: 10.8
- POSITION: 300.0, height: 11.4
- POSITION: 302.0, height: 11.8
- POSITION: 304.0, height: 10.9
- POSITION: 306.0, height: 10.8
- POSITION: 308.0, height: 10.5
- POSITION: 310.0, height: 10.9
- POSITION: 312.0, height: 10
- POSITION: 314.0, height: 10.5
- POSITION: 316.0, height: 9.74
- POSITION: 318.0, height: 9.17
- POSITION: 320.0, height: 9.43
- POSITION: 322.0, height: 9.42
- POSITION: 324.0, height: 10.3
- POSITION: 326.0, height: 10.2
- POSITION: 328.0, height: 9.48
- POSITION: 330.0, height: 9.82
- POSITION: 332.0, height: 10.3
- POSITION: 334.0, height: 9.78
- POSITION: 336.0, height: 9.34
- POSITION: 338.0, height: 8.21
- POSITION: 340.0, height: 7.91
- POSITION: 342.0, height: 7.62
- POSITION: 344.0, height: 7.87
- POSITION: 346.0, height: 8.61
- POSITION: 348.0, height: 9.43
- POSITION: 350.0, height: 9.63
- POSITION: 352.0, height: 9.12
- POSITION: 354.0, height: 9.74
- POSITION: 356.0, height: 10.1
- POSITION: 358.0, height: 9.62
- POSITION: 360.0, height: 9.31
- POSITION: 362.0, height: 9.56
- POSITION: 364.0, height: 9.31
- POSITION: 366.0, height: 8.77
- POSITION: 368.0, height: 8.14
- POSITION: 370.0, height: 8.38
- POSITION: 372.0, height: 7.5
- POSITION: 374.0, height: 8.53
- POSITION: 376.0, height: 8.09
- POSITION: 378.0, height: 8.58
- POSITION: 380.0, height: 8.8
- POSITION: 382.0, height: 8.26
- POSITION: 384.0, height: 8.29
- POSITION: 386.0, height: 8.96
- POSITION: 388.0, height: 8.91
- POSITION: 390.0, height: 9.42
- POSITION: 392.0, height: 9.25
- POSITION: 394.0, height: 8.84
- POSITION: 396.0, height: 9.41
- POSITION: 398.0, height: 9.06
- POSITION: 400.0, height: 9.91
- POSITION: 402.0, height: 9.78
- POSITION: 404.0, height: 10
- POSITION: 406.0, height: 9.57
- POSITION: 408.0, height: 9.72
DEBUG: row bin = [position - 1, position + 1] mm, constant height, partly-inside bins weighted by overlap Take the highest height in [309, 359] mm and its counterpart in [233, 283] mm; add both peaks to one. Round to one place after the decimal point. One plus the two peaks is 21.0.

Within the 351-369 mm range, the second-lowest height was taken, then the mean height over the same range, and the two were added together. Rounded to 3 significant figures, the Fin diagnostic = 18.1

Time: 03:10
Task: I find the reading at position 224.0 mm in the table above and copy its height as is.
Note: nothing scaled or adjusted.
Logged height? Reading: 8.84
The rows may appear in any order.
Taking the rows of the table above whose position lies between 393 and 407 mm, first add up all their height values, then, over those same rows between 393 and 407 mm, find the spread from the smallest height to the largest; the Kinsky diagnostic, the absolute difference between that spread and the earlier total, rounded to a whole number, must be 65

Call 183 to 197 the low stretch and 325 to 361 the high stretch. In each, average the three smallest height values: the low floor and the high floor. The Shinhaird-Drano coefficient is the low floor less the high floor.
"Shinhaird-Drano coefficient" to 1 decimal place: 2.7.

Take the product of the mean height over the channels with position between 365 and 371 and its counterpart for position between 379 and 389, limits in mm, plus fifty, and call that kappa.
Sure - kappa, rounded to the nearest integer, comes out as 123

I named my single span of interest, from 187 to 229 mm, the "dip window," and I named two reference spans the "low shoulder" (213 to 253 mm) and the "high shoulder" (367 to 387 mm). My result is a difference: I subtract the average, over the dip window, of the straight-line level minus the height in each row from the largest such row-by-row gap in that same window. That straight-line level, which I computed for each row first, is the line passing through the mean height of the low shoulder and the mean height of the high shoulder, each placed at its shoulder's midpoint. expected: 1.4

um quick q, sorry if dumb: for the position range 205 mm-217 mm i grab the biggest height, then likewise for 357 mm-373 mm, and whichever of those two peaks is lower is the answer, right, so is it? 9.62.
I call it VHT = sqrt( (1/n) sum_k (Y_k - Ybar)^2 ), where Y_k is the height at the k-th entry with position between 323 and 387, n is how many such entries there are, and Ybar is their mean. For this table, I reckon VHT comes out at 0.80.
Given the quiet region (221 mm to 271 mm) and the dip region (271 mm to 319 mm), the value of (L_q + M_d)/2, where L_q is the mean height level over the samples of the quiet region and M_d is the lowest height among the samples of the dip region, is 8.5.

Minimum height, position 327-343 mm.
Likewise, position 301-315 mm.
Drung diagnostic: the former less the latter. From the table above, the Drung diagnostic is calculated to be -2.4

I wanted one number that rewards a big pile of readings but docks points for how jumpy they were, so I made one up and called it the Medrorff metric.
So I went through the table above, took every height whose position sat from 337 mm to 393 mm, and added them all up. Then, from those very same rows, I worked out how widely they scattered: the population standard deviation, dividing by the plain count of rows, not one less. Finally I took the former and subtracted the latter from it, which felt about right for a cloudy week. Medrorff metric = 245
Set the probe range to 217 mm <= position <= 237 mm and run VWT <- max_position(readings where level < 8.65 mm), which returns 236.0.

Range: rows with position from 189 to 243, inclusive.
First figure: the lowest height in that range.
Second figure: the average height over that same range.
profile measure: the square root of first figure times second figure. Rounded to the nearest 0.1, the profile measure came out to 8.8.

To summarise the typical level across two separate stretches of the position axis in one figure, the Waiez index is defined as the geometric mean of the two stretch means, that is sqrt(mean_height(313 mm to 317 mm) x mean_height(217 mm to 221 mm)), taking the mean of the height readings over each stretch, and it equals 9.9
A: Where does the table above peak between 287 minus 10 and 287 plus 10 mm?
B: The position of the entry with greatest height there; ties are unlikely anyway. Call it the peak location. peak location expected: 296.0 mm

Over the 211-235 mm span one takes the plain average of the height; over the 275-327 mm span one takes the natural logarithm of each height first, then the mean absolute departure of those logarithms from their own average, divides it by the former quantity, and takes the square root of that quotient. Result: 0.089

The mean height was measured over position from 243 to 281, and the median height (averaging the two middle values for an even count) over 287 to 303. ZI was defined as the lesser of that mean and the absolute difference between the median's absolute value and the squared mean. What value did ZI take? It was 8.5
